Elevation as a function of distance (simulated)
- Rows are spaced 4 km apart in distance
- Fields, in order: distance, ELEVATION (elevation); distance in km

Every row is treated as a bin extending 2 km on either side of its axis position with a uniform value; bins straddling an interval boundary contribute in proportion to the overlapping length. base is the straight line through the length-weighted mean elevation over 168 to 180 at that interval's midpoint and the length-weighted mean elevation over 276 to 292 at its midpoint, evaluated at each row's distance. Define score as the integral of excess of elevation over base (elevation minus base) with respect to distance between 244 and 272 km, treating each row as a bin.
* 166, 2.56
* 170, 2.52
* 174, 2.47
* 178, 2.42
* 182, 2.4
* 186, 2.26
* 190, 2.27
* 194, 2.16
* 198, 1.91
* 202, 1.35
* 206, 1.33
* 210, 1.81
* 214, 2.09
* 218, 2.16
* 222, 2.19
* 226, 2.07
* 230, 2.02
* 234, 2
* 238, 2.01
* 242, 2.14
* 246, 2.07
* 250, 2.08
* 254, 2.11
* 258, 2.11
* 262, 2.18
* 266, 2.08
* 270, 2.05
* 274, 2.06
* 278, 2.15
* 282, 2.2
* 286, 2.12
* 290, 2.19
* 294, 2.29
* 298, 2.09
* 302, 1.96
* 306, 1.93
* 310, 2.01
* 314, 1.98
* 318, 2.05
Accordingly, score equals -4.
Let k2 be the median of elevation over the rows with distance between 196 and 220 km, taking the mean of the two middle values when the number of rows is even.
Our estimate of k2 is 1.86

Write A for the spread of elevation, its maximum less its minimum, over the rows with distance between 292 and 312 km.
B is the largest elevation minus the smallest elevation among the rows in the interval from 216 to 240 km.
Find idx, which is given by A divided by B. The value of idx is 2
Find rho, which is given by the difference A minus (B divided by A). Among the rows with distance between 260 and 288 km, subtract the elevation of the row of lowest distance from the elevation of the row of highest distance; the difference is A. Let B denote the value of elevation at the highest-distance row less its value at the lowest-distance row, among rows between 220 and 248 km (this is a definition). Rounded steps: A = -0.06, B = -0.12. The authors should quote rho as -2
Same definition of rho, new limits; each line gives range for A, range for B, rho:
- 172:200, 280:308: -1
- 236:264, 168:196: 2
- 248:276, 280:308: -14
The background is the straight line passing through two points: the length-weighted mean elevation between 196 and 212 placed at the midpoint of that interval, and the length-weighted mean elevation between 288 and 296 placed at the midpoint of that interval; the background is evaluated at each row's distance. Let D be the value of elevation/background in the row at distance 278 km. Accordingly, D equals 1.01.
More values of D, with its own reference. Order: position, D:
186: 1.54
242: 1.14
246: 1.09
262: 1.08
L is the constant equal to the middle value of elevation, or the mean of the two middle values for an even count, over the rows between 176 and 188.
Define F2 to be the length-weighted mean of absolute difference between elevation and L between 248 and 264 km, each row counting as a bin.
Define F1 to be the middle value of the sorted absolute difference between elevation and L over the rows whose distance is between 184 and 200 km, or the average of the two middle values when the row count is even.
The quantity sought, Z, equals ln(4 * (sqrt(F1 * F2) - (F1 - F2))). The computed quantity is 0.25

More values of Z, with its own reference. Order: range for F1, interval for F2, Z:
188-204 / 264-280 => 0.15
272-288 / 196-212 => 1.38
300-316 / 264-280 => 0.01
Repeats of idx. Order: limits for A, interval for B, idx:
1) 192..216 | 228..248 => 6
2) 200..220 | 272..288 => 6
